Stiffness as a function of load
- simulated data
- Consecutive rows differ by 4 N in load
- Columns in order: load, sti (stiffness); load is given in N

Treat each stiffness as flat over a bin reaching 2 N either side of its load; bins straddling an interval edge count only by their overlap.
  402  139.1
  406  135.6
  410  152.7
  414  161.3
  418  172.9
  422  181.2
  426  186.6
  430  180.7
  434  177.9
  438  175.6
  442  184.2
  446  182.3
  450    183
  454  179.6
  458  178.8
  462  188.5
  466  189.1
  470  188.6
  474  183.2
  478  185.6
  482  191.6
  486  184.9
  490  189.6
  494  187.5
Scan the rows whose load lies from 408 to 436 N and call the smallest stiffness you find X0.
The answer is 152.7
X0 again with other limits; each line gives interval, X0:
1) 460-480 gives 183.2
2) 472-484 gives 183.2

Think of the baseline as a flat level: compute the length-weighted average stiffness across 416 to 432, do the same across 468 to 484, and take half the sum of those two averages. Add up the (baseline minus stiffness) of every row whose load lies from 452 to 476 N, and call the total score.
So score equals -5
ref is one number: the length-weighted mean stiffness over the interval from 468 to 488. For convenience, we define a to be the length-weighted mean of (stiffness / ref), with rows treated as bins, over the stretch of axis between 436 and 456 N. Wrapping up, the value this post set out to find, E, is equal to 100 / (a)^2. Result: 107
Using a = 0.97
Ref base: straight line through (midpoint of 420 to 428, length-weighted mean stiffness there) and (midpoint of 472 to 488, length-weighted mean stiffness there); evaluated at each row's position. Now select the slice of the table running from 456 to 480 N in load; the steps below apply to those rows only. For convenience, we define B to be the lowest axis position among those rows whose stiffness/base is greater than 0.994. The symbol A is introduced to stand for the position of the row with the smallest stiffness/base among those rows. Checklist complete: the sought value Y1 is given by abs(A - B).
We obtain 4 N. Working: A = 458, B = 462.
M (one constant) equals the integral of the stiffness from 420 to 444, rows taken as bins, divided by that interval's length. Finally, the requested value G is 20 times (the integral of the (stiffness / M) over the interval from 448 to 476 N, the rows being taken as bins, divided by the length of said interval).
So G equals 20.4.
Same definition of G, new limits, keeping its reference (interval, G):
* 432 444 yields 19.8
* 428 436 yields 19.8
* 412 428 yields 19.4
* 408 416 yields 17.3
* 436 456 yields 20.0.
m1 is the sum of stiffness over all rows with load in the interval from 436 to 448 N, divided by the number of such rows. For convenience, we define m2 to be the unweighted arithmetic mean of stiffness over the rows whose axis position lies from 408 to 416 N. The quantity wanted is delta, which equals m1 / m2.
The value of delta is 1.15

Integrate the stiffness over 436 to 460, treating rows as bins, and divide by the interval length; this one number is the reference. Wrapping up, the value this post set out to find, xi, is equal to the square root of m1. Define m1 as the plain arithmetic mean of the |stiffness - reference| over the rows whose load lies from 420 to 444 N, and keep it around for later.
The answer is 1.73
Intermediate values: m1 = 3.0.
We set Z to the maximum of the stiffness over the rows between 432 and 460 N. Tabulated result 184.2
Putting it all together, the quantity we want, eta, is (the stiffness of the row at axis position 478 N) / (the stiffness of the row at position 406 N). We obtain 1.37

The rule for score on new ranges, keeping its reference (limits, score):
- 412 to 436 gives 42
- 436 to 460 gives 19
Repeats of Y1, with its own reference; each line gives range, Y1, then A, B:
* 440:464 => 16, 458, 442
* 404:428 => 20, 406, 426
